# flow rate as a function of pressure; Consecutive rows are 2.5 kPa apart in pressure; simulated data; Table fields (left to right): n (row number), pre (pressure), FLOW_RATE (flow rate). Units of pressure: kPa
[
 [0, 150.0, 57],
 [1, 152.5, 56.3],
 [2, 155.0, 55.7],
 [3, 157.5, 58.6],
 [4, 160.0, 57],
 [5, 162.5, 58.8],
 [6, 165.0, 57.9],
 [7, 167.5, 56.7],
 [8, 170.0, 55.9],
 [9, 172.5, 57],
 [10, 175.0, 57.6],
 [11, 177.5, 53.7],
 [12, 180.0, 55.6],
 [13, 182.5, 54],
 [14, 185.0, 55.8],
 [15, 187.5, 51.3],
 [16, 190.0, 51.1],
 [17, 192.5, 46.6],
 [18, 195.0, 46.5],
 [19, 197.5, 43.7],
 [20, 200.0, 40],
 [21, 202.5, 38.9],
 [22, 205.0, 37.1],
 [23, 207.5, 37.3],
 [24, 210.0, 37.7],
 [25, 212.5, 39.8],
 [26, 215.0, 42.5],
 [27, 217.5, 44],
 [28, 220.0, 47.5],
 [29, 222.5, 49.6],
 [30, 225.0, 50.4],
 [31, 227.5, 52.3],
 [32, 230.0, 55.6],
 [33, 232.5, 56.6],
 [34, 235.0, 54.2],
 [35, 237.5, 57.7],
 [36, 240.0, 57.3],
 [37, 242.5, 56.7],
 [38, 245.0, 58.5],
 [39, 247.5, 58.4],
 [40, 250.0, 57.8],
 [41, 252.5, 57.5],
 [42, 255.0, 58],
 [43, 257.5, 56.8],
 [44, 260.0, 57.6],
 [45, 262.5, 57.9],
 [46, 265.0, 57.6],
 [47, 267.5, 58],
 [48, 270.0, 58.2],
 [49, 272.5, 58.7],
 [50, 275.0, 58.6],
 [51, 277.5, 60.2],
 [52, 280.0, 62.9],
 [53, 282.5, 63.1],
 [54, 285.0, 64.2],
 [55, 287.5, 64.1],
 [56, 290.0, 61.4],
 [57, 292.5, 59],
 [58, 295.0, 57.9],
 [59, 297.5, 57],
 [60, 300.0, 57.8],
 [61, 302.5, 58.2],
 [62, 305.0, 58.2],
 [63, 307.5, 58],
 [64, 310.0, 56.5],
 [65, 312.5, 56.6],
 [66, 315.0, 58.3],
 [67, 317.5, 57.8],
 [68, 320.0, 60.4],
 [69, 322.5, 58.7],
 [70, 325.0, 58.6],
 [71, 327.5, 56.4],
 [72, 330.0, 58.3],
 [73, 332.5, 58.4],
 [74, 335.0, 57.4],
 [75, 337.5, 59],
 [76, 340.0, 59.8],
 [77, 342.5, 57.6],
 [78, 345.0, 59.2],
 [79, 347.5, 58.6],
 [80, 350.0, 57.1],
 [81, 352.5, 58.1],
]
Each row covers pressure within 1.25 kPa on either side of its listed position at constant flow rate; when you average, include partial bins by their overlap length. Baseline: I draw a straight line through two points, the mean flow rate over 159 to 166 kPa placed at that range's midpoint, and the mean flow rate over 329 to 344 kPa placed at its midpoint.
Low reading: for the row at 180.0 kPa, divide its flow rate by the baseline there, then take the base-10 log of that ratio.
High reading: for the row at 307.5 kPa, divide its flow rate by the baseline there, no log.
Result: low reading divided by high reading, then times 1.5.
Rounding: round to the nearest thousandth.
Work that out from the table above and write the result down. -0.027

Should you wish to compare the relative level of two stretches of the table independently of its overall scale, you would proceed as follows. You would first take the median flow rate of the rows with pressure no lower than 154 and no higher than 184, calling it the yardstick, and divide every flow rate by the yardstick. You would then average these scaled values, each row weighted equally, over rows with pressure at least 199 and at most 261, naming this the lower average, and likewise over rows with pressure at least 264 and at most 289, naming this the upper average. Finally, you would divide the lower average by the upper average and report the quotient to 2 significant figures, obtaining 0.83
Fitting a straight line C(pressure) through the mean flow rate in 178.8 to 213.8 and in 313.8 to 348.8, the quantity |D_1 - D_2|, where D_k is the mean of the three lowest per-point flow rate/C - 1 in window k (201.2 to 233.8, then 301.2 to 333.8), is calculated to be 0.185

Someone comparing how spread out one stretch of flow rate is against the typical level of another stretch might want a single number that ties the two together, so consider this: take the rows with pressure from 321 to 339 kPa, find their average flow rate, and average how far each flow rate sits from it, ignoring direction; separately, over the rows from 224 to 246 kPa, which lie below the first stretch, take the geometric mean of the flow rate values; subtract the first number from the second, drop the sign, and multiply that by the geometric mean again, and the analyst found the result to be 3033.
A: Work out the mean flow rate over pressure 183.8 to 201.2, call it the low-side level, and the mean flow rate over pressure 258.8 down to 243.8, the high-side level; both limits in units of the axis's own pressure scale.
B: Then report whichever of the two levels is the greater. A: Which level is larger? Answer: 57.8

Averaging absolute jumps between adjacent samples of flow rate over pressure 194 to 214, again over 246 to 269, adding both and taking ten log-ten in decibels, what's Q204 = 3.6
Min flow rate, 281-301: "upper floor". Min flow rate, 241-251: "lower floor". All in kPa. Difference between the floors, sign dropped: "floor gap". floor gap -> 0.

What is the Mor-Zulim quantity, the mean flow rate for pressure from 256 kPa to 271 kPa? 57.7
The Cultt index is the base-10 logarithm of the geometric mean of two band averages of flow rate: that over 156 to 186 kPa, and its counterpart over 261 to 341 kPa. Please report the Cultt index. 1.76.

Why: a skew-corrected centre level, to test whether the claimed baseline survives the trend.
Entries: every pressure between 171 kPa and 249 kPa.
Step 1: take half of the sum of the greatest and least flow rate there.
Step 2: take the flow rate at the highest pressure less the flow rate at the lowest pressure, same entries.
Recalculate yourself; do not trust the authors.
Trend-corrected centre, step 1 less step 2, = 46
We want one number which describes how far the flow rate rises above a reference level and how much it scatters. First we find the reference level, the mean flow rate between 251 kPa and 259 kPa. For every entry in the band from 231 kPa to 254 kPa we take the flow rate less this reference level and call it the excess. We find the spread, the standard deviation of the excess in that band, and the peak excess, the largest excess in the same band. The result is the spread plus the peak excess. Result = 2.3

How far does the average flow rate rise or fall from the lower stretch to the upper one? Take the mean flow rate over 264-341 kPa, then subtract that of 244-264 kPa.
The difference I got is 1.2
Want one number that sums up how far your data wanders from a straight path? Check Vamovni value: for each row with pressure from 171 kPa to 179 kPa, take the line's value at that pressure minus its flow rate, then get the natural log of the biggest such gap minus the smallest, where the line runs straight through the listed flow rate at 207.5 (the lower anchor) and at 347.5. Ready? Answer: 1.5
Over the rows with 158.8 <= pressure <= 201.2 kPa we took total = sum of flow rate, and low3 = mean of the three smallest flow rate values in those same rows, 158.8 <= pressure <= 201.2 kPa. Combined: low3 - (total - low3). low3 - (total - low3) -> -812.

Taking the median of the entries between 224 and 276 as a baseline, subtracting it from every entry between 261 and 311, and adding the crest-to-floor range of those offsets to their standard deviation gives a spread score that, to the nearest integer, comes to 10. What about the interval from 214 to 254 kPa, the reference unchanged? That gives 21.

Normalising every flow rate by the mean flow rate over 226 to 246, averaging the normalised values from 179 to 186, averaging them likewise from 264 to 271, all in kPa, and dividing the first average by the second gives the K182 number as 0.95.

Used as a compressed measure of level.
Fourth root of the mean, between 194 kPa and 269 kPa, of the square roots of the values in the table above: 1.63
